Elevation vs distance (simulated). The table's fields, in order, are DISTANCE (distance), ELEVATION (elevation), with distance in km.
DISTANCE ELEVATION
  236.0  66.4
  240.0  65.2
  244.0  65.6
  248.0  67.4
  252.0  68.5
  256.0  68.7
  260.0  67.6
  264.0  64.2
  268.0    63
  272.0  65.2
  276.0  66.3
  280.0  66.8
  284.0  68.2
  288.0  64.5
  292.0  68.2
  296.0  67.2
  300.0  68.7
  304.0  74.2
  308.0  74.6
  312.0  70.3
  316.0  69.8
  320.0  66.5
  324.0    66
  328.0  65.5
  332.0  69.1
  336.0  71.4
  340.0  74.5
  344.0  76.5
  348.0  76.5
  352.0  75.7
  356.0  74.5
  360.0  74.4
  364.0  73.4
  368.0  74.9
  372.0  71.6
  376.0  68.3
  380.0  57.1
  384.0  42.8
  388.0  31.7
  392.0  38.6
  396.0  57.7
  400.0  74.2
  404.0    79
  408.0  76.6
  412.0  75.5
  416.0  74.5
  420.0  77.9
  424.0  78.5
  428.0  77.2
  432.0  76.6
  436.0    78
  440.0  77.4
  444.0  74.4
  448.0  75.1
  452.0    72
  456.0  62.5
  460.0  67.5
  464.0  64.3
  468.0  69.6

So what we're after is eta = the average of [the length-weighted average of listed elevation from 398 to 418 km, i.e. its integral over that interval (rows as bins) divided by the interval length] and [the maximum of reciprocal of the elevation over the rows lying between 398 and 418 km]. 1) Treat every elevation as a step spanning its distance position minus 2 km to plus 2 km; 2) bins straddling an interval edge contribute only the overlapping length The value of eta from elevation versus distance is 38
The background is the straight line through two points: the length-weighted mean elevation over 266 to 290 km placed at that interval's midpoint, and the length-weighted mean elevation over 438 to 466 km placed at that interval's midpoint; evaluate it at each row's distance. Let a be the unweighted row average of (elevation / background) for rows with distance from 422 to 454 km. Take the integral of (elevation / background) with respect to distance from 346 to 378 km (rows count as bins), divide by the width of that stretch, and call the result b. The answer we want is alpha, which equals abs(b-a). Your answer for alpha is 0.00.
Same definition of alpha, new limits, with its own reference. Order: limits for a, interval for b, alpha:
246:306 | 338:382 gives 0.04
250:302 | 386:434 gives 0.03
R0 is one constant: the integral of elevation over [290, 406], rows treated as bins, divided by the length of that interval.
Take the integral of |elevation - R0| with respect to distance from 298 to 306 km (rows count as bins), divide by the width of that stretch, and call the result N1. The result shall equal 4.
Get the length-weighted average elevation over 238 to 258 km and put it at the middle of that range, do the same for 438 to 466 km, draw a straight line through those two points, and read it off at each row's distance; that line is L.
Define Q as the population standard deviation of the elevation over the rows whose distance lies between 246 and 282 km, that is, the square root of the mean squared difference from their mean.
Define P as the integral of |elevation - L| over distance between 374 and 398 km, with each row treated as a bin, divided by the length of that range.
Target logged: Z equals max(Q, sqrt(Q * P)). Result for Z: 6.0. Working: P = 20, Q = 1.8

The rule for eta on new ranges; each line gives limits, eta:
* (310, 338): 34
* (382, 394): 19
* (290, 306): 35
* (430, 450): 38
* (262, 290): 33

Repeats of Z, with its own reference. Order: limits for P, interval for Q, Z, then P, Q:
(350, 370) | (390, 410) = 15.3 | 6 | 15.3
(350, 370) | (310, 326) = 3.3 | 6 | 1.9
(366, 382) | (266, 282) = 2.8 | 5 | 1.5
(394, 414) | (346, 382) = 6.6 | 8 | 5.7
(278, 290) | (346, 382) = 5.7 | 2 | 5.7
